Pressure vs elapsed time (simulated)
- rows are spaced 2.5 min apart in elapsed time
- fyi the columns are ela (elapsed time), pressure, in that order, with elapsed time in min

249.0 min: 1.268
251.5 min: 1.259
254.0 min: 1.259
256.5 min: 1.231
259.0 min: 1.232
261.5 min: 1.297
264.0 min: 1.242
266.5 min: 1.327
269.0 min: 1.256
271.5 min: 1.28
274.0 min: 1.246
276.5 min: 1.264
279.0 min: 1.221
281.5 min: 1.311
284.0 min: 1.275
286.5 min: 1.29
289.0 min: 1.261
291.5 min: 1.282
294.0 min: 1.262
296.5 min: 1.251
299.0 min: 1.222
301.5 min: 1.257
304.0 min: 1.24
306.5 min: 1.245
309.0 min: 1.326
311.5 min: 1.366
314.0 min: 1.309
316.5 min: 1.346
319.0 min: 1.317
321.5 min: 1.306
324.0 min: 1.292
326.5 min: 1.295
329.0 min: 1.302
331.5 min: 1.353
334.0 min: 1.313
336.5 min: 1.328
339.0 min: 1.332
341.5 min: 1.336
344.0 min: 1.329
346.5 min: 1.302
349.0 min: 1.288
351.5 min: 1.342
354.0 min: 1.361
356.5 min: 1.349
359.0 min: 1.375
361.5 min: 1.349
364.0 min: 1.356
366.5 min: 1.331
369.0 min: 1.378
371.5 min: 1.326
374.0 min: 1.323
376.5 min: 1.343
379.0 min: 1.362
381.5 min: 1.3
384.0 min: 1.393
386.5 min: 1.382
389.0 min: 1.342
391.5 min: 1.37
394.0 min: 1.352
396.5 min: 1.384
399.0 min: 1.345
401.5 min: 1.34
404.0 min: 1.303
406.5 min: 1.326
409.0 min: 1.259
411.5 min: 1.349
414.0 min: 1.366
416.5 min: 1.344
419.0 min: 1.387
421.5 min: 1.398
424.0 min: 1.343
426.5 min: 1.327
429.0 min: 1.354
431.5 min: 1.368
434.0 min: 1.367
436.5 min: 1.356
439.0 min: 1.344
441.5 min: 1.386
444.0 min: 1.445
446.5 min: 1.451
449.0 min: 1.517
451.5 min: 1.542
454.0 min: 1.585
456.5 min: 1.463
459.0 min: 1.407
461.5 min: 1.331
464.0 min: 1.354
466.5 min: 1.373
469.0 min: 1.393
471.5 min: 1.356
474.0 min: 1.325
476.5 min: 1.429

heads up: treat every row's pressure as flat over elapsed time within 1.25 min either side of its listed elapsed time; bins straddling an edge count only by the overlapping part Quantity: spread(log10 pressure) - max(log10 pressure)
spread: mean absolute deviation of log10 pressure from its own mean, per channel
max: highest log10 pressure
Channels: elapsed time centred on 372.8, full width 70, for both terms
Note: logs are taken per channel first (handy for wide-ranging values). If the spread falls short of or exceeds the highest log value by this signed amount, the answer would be -0.137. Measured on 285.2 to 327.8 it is -0.125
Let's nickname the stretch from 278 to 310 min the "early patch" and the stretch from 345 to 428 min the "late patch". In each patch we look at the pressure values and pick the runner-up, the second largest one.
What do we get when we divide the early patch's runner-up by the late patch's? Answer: 0.941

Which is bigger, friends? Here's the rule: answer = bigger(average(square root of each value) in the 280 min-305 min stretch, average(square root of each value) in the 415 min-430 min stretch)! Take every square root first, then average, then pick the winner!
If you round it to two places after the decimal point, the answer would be 1.17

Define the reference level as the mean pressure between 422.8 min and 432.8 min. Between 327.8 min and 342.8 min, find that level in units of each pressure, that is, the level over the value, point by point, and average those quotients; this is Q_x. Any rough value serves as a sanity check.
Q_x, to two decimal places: 1.02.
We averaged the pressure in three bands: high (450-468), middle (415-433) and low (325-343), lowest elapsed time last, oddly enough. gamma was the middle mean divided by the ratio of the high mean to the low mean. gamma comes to 1.25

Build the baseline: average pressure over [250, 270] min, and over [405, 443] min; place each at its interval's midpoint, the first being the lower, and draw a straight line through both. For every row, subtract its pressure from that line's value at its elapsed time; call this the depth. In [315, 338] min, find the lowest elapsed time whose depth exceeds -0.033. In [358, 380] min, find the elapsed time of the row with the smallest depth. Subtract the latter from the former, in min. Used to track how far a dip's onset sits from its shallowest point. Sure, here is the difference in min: -40.0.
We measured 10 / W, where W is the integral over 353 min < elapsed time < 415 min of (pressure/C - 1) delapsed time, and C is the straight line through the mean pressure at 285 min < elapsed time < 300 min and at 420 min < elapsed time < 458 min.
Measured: -19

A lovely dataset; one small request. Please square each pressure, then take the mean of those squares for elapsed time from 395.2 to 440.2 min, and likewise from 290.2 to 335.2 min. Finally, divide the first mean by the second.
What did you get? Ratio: 1.09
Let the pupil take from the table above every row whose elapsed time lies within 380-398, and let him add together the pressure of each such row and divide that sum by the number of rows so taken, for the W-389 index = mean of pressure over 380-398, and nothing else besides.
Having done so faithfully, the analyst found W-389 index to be 1.36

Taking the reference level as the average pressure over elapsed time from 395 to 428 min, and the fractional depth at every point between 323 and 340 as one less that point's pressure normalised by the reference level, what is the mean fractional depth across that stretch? 0.020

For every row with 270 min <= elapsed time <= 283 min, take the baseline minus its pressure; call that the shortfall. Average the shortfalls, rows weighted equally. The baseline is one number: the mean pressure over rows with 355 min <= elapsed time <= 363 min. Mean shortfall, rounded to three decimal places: 0.093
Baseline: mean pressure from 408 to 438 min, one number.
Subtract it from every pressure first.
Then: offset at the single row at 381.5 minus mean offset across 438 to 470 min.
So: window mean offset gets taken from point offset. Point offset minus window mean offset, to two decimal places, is -0.13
